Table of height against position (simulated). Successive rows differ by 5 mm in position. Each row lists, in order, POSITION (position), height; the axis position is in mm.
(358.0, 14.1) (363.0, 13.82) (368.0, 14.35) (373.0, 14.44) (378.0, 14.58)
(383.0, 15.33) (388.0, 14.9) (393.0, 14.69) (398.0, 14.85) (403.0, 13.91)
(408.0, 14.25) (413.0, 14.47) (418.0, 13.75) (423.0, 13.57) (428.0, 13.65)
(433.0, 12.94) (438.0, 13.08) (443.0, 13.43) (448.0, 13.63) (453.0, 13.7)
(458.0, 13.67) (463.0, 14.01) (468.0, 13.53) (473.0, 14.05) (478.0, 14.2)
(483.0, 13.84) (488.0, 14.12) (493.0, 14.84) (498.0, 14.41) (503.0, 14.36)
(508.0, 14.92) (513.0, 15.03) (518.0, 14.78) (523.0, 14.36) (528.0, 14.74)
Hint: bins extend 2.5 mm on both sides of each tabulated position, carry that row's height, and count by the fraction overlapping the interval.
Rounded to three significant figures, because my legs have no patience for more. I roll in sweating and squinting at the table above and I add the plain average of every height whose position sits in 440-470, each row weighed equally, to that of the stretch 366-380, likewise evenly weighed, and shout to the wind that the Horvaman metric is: 28.1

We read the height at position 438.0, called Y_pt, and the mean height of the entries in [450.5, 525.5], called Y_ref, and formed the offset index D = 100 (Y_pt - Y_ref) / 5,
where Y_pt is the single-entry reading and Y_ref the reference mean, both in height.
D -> -23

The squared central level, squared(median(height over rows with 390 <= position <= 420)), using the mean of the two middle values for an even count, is 206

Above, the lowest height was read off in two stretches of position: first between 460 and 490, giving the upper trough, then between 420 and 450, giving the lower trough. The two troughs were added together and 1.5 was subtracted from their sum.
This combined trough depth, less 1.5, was 24.97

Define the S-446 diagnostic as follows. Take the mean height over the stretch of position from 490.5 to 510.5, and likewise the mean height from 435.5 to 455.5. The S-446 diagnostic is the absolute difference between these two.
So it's 1.2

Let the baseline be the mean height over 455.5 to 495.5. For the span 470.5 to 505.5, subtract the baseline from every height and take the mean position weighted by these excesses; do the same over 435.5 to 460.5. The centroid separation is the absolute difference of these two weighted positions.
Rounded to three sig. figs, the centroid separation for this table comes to 50.1 mm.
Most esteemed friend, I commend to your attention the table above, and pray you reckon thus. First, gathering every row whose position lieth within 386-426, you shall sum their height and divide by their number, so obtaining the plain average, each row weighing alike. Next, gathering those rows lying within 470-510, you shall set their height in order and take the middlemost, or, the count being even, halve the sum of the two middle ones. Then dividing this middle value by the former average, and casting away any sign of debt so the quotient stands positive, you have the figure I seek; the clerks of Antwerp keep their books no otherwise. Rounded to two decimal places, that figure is 1.00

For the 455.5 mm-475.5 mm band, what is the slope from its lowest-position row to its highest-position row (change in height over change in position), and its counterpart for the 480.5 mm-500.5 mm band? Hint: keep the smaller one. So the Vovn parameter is 0.025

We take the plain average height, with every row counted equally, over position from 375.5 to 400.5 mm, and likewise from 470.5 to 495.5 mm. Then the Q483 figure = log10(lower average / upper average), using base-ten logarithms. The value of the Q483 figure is 0.02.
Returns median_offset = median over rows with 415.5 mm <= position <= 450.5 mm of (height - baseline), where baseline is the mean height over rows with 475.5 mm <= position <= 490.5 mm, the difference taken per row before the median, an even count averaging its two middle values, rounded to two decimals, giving -0.48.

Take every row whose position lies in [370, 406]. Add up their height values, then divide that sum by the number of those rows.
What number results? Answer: 14.7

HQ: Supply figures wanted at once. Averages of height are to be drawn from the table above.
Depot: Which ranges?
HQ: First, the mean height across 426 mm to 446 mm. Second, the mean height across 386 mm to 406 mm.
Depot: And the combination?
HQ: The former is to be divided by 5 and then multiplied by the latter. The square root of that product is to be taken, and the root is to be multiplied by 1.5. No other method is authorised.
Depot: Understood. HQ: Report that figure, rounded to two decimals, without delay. 9.33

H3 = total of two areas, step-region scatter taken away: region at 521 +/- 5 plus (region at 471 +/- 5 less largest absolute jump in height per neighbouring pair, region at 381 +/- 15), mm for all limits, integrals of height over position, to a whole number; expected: 283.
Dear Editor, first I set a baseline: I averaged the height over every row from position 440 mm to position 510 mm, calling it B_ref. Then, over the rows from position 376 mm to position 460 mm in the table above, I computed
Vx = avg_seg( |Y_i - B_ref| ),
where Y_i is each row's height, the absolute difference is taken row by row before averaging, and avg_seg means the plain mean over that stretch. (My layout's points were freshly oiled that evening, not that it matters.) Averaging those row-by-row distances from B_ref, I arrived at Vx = 0.58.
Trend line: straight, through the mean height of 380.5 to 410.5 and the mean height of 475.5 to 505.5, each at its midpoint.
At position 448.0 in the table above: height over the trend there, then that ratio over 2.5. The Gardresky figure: 0.377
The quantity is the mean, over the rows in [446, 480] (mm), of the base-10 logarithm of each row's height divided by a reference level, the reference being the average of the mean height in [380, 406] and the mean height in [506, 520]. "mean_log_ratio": -0.030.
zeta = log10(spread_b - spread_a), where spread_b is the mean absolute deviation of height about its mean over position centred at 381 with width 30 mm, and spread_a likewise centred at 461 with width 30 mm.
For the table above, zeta -1.0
